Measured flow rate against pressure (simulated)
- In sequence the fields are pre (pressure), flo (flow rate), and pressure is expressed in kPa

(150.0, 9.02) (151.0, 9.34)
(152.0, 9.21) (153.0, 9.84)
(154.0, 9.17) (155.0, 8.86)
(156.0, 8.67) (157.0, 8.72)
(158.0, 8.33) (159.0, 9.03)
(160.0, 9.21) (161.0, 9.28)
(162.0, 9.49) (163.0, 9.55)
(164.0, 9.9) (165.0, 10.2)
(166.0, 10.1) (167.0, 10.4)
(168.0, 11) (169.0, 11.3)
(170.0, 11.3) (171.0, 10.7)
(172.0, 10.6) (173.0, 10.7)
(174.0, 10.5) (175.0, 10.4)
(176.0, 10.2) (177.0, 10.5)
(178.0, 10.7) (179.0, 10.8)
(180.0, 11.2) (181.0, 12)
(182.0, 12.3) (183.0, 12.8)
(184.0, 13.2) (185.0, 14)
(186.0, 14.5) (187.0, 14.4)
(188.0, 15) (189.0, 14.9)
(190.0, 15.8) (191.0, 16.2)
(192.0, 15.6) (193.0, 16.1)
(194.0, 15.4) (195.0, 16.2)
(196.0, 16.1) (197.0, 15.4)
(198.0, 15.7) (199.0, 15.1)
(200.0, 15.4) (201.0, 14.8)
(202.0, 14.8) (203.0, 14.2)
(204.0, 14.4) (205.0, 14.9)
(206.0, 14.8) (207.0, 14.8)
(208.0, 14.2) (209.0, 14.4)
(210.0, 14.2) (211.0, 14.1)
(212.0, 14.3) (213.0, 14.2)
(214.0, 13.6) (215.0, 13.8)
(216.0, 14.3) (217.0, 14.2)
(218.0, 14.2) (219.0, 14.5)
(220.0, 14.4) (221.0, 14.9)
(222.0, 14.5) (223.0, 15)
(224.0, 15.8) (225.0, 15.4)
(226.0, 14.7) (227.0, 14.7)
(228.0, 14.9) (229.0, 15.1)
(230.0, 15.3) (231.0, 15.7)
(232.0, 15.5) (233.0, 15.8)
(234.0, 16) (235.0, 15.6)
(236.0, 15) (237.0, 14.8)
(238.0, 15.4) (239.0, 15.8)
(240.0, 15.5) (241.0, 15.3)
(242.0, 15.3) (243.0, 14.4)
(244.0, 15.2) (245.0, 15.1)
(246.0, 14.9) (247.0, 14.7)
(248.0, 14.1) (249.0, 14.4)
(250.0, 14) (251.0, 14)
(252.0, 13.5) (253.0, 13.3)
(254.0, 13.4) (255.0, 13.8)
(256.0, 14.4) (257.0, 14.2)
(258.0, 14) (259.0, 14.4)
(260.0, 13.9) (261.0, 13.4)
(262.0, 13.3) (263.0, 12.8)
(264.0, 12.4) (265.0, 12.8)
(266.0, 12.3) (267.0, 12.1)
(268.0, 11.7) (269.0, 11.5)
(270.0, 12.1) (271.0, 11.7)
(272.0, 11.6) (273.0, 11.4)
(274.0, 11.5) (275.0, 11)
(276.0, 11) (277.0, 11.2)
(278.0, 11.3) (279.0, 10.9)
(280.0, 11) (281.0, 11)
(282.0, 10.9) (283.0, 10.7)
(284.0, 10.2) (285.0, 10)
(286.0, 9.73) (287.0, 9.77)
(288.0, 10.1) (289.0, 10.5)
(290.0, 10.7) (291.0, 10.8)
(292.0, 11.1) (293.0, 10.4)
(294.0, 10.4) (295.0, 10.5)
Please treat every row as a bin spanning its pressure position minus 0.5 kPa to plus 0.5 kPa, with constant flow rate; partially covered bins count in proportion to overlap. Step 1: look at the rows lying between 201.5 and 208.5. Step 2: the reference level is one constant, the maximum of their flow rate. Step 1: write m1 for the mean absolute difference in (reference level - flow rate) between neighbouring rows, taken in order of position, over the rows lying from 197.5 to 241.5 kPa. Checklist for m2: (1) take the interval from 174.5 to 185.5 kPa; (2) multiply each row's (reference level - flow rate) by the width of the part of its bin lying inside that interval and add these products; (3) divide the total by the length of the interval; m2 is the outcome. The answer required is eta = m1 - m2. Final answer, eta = -3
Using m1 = 0.32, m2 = 3.3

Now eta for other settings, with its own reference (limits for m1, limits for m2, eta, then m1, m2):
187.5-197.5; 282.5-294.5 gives -4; 0.53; 4.5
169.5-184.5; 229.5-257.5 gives 0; 0.31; 0.1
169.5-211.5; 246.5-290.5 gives -2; 0.38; 2.7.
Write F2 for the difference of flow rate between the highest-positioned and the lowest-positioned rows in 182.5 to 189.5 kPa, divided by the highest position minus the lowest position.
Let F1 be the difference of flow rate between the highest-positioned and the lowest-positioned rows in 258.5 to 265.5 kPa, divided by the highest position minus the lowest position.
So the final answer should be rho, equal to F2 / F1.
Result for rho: -1.3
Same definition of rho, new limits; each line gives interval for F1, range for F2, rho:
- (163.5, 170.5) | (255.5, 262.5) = -0.8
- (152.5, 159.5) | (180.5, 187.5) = -3.0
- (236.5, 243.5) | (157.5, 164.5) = -3.9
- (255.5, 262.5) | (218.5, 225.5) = -0.8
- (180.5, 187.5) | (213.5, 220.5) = 0.3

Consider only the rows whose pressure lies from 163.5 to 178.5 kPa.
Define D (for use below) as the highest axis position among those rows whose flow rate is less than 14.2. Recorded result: 178.0 kPa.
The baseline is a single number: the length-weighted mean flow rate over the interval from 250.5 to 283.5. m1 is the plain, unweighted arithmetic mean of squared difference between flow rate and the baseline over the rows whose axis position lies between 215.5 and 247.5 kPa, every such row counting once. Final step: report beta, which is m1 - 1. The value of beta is 6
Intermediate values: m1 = 7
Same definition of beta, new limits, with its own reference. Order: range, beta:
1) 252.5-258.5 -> 1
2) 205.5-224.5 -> 3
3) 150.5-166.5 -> 9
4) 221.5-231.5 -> 7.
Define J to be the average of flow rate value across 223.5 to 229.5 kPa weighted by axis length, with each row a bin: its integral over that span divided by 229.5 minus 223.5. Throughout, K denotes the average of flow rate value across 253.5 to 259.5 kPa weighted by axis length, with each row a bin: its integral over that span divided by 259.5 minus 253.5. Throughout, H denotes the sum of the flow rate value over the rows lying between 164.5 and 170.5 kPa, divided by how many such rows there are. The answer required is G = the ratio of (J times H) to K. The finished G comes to 11.5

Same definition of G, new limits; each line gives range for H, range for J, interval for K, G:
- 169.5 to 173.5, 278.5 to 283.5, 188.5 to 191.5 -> 7.5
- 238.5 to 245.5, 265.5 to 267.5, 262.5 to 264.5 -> 14.7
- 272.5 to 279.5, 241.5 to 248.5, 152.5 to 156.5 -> 18.1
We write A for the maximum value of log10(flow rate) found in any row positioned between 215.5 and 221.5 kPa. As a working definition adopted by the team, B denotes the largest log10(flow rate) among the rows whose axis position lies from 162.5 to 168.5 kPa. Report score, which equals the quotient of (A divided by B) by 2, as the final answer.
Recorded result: 0.56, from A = 1.173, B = 1.04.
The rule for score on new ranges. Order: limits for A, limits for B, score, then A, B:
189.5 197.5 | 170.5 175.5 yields 0.59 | 1.210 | 1.03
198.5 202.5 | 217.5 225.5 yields 0.50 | 1.188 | 1.20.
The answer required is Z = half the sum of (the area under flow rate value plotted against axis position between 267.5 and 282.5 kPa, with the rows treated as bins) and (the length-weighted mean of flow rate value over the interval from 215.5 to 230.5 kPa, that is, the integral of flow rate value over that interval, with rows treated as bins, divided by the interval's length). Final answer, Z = 92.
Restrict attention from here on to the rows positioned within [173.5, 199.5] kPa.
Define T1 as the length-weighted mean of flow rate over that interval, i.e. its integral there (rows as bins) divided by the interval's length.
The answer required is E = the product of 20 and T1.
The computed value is 273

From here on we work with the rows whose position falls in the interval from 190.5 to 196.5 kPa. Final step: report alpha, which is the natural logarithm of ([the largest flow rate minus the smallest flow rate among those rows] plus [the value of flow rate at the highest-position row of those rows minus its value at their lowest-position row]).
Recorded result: -0.4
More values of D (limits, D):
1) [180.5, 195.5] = 185.0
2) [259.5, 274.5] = 274.0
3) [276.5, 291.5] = 291.0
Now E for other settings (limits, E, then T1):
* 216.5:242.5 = 303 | 15.1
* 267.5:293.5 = 218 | 10.9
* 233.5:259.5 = 293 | 14.6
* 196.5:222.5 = 291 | 14.5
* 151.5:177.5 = 198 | 9.9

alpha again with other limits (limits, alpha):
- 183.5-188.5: 1.3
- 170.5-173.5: -2.3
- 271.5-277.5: -1.6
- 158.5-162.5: -0.1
